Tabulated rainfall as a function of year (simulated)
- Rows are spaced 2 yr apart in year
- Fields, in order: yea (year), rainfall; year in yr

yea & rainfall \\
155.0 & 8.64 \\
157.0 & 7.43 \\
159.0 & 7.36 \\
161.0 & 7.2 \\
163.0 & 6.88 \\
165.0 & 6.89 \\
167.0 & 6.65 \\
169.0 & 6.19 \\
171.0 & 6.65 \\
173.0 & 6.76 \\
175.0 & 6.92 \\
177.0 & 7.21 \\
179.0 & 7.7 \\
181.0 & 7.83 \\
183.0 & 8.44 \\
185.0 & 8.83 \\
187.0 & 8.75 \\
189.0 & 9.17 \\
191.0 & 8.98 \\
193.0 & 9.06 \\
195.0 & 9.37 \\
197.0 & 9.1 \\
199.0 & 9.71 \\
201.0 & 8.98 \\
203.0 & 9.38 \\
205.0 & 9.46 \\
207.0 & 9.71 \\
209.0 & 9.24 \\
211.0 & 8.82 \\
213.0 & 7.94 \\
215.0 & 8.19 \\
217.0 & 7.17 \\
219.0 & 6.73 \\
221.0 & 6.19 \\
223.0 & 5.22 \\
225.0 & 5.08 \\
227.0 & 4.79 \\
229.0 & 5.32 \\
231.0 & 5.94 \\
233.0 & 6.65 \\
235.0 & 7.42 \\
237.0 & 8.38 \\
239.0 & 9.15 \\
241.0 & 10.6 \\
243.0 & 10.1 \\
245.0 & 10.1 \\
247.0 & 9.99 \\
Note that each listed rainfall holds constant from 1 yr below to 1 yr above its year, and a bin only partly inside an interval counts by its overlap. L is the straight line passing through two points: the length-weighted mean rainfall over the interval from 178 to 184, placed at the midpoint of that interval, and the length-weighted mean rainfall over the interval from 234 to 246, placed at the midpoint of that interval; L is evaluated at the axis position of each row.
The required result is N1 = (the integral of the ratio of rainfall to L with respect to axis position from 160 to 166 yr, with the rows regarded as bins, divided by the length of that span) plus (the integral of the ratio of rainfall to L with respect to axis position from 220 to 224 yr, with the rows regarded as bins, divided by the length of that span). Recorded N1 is 1.6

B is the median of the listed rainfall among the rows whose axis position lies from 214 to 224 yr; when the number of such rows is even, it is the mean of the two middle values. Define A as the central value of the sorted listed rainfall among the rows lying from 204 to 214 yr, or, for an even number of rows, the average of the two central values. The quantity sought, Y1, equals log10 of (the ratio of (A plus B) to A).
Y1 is 0.24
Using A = 9.2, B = 6.7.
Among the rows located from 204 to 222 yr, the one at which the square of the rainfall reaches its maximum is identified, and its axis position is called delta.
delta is 207.0 yr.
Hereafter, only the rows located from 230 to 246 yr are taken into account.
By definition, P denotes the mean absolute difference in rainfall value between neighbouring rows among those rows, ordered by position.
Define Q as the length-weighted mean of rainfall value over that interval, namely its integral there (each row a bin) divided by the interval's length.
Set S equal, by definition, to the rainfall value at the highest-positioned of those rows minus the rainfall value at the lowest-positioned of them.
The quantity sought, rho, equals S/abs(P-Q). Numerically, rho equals 0.5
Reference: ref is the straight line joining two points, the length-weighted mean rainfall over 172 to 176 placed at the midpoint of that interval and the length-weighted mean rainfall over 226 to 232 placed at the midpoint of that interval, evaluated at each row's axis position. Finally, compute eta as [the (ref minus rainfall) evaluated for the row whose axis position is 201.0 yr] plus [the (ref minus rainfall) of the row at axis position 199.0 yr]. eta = -6.4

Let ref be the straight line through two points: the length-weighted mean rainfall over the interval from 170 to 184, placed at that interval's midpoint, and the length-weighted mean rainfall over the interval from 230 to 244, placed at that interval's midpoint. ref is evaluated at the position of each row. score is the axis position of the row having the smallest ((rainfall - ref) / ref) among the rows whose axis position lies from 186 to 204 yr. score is 201.0 yr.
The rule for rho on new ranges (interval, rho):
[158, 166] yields -0.1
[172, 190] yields 0.3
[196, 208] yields 0.1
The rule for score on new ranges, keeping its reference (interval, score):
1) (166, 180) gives 169.0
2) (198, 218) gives 217.0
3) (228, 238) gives 229.0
